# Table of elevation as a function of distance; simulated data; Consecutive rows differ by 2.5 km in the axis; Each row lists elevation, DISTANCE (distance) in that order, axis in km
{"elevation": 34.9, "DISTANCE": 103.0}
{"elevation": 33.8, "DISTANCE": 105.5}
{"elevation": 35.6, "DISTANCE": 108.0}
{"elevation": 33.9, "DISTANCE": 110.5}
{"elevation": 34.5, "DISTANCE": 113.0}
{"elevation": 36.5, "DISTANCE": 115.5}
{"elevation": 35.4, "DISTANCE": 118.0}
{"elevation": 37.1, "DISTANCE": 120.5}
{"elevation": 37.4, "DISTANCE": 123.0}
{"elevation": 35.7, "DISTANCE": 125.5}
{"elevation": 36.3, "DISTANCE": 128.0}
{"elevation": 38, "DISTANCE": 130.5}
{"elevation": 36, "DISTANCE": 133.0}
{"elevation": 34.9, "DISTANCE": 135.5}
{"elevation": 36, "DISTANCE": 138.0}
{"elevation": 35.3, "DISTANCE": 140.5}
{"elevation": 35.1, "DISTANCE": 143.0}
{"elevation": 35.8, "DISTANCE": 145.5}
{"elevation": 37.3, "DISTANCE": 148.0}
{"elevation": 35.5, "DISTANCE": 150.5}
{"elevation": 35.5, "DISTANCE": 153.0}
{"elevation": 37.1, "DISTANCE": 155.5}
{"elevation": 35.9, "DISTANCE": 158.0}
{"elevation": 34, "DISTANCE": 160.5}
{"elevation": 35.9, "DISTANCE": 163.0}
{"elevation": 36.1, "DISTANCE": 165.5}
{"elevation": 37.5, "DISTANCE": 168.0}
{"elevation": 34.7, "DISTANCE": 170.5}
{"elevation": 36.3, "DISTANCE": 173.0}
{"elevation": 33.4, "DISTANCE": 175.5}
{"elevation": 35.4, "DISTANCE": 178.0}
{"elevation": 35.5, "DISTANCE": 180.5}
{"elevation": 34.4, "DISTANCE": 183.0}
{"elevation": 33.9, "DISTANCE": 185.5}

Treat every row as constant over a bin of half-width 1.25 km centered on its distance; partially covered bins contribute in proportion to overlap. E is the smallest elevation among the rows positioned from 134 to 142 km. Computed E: 34.9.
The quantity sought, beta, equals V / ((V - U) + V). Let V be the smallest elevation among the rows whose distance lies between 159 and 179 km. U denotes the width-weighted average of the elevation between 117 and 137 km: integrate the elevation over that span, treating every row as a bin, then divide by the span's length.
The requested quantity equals 1.10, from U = 36.36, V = 33.4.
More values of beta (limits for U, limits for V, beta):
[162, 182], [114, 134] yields 1.01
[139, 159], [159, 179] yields 1.08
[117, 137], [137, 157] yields 1.04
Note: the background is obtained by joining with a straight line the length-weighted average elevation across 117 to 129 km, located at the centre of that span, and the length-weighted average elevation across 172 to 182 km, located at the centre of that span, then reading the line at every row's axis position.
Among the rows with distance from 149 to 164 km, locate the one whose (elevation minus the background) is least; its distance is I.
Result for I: 160.5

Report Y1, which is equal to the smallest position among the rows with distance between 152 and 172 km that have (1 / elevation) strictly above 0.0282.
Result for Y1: 160.5 km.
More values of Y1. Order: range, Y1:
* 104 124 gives 105.5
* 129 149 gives 135.5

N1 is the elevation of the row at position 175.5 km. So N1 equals 33.4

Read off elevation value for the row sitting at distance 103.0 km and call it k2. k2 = 34.9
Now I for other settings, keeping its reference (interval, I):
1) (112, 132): 113.0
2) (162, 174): 170.5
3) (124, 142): 135.5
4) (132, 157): 135.5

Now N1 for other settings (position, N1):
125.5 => 35.7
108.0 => 35.6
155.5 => 37.1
